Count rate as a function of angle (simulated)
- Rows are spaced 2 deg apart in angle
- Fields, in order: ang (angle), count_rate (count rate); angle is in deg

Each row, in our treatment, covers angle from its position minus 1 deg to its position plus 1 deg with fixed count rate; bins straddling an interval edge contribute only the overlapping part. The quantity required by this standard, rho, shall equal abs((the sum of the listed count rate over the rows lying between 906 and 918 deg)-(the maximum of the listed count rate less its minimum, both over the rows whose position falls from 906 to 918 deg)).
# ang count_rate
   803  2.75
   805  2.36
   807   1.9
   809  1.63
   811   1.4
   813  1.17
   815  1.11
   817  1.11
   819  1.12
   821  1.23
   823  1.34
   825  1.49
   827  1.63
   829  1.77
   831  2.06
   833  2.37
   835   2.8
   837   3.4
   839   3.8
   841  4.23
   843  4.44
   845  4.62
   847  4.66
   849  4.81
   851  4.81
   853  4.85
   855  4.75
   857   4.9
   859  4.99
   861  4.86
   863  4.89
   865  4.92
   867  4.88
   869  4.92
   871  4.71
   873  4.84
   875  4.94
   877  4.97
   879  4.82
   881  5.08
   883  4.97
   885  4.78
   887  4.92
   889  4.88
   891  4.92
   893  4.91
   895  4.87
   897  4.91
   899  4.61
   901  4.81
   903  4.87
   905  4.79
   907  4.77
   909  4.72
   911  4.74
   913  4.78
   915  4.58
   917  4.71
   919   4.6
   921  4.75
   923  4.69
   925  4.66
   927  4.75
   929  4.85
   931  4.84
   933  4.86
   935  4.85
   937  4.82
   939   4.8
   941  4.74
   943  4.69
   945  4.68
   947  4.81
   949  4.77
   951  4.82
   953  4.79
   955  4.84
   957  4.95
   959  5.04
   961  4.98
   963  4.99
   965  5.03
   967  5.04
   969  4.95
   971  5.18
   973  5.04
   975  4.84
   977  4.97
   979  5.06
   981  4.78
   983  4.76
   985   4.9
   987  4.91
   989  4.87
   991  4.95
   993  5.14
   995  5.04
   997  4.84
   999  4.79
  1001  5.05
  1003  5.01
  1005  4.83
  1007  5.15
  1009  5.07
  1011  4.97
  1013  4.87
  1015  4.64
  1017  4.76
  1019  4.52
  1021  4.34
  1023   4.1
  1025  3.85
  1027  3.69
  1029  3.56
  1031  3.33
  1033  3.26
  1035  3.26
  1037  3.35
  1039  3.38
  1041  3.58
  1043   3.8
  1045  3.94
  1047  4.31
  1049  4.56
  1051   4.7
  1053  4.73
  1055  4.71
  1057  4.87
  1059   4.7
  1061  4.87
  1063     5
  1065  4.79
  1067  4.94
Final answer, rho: 28.1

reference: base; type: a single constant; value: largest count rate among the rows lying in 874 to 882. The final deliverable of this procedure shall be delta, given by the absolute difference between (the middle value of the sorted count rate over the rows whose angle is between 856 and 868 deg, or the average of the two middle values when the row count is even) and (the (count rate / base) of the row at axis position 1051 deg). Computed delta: 4.0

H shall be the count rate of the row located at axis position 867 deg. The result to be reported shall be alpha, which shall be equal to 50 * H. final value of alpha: 244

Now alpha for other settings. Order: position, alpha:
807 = 95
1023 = 205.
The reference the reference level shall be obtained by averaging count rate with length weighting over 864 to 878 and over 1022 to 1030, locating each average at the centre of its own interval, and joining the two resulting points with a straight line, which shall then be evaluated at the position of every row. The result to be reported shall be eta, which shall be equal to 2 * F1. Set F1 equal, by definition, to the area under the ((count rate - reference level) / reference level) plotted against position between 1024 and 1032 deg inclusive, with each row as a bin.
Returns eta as -0.8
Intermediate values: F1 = -0.4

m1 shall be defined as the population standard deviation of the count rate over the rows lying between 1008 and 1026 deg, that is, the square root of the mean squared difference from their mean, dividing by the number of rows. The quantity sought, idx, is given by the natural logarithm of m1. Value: -1.0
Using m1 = 0.4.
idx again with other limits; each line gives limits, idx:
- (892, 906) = -2.3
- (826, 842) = -0.1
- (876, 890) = -2.4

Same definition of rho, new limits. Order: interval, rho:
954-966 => 29.6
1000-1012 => 29.8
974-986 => 29.0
